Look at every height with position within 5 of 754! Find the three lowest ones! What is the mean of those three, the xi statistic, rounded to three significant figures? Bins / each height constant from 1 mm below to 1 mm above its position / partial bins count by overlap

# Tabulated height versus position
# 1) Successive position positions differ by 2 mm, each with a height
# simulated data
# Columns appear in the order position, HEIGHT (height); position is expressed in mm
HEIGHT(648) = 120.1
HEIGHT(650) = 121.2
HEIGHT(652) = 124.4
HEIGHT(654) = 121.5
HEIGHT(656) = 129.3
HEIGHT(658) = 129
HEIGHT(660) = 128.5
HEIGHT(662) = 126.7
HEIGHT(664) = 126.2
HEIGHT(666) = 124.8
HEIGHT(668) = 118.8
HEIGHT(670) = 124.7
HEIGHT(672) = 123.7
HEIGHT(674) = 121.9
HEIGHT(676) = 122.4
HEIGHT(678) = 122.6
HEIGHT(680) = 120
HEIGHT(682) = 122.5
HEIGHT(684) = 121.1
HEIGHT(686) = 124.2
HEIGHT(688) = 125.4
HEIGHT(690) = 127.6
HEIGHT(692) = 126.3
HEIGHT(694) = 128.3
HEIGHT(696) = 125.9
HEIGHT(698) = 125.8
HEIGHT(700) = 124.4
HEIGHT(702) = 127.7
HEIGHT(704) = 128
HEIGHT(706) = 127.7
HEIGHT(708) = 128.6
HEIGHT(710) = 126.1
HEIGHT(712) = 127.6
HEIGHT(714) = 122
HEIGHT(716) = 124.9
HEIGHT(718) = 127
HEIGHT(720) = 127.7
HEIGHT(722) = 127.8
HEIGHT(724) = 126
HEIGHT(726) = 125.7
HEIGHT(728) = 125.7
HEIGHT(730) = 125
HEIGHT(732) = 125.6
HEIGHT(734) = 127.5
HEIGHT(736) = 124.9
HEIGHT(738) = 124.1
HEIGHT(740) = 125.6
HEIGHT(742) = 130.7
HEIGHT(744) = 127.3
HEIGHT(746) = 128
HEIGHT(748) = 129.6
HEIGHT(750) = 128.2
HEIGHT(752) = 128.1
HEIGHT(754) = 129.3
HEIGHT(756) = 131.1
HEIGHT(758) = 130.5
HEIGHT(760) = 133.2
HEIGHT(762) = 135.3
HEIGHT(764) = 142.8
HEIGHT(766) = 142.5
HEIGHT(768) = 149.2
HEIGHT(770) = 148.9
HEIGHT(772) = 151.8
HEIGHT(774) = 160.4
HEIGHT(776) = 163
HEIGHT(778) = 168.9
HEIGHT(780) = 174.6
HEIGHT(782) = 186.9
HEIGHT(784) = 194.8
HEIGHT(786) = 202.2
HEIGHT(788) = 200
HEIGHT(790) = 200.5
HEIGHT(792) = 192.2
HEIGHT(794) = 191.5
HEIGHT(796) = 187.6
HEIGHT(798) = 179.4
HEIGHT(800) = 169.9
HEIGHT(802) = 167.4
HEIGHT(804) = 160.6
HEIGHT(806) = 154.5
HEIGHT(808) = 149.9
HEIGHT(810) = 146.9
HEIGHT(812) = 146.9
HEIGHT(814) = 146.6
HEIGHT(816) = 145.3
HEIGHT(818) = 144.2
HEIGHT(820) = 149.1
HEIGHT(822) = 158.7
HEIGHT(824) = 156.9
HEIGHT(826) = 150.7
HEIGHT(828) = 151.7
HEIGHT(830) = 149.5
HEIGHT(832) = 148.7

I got 129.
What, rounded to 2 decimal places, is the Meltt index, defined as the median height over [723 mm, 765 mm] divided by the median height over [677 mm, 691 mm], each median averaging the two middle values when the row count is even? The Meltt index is 1.04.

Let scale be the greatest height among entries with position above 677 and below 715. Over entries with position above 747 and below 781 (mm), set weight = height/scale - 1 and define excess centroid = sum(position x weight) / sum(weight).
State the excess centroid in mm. 773.1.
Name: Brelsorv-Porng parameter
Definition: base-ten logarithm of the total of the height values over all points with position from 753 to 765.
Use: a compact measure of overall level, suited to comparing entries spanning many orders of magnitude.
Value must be 2.90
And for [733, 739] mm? 2.58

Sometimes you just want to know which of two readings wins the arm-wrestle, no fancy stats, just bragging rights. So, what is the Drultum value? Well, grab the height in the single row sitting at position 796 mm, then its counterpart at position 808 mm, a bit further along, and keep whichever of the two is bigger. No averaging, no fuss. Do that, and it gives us 188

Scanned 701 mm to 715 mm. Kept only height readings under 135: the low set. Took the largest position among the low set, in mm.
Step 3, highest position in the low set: 714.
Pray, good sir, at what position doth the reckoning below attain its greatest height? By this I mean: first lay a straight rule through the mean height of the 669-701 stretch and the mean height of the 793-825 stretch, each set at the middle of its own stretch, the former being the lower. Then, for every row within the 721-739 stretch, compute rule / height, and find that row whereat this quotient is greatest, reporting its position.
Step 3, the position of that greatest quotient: 738 mm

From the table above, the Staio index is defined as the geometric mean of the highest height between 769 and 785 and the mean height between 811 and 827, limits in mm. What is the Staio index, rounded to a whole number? 171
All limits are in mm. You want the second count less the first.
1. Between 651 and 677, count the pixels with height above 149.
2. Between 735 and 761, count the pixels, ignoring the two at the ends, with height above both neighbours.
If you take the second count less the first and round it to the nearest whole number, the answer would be 3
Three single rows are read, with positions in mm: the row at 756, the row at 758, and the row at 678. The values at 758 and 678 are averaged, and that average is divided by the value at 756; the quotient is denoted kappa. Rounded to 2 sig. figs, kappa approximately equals 0.97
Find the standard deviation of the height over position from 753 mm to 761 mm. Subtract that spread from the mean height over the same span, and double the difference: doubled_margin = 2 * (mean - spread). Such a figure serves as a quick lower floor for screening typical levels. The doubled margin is 259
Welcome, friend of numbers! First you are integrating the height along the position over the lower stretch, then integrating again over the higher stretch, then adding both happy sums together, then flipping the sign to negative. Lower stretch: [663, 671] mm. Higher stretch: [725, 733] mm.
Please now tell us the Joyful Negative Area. -1993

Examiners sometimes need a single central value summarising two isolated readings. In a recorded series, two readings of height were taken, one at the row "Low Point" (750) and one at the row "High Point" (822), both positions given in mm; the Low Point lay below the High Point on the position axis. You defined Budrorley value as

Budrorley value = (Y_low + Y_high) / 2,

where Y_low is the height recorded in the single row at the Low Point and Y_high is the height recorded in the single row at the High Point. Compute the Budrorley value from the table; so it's 143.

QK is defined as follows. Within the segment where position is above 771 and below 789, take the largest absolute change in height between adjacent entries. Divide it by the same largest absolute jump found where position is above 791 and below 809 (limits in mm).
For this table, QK 1.3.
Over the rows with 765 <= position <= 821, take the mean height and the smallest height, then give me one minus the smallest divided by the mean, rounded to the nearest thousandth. 0.147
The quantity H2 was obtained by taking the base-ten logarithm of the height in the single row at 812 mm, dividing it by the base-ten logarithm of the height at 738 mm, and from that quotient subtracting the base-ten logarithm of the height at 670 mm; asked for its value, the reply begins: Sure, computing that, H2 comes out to -1.06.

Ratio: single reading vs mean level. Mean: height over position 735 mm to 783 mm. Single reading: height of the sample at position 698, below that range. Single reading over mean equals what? 0.889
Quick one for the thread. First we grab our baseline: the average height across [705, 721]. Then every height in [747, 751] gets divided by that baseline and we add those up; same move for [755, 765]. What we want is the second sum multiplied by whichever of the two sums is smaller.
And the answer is 11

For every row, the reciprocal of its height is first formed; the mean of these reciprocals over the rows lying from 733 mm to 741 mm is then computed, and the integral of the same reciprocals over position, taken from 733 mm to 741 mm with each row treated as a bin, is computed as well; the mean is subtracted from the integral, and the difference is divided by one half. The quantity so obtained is 0.11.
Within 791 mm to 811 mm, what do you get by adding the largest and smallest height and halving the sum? 170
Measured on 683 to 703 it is 125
